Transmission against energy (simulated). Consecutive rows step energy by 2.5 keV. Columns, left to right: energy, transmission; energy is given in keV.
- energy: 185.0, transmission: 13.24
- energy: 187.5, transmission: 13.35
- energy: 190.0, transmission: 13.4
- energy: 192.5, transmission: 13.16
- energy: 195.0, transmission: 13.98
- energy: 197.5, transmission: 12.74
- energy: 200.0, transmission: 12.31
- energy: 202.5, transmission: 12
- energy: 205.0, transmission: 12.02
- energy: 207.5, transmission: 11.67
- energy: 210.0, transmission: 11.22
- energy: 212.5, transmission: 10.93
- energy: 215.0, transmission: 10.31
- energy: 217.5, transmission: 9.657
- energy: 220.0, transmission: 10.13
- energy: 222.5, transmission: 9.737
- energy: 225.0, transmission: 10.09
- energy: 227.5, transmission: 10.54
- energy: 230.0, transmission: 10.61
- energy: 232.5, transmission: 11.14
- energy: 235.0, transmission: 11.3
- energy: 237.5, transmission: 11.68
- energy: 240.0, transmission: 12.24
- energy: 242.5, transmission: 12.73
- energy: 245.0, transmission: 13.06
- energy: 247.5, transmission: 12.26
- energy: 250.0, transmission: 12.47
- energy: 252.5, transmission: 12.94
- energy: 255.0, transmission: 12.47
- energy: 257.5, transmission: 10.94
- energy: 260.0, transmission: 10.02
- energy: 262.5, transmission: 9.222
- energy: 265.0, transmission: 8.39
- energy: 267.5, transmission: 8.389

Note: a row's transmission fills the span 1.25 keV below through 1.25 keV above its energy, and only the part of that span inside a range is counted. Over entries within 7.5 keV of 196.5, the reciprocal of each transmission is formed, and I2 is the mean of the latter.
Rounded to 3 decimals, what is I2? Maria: 0.078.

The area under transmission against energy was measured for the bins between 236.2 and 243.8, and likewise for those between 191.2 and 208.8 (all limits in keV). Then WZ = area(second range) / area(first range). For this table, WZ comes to 2.4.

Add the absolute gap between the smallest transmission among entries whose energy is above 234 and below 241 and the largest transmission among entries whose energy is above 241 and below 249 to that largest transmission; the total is 14.8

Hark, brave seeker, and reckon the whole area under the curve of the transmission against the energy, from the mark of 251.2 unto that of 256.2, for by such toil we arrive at 63.5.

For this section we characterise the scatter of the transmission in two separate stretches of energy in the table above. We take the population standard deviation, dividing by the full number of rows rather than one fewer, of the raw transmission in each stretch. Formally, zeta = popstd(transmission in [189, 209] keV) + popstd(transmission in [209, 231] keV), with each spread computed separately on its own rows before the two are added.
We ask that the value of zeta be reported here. 1.2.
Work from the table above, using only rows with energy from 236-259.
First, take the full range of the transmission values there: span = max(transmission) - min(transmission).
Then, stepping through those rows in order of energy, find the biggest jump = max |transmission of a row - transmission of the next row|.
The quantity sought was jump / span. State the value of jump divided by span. 0.7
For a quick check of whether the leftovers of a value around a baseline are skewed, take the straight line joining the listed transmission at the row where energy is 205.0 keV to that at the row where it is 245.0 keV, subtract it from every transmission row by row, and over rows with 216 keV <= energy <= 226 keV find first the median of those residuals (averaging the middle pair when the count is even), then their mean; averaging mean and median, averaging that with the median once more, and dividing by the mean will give 1.01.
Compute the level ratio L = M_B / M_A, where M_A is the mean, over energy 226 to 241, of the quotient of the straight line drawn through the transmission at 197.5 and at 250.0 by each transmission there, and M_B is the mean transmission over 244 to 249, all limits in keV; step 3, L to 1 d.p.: 11.3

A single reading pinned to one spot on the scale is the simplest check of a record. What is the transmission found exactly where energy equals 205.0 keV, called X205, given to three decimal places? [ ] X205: 12.020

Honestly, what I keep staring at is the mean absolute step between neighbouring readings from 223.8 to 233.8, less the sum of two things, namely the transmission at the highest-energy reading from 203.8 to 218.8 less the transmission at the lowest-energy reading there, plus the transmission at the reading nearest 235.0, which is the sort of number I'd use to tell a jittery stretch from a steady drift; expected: -8.6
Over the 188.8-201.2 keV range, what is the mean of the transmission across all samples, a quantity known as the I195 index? 13.1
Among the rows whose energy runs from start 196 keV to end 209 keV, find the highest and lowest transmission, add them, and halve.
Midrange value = 12.2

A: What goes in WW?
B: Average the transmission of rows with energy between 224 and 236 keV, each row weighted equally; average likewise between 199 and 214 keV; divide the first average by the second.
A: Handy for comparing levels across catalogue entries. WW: 0.92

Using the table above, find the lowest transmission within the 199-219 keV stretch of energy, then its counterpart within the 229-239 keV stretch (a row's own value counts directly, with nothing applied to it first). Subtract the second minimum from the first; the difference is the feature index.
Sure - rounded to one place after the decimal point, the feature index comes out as -1.0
